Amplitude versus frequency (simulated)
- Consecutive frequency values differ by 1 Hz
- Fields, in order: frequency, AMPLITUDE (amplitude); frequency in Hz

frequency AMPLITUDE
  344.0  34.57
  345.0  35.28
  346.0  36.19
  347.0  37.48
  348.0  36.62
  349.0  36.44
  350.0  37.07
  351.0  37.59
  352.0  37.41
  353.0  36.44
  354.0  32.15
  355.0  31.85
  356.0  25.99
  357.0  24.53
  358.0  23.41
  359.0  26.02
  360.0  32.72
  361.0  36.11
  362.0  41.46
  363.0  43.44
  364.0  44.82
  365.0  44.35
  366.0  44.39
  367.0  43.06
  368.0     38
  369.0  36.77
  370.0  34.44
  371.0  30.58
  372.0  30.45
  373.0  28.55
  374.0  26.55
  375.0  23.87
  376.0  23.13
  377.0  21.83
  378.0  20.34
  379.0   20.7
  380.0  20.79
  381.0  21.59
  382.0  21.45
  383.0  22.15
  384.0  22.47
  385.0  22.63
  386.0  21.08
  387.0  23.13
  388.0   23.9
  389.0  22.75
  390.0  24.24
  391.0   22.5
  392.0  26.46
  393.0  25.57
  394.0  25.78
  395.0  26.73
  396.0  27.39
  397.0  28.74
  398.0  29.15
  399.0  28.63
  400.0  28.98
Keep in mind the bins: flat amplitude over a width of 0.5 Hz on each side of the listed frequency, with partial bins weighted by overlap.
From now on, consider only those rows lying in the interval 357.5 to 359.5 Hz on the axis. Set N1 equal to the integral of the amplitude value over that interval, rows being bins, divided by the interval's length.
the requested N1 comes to 24.7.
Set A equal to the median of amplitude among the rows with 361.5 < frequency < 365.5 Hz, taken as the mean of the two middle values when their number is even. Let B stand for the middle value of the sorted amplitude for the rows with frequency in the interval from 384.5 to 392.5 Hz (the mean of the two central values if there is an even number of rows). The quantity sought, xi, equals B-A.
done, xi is -21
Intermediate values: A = 43.9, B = 22.9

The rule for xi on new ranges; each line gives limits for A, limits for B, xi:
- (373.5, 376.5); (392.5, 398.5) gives 3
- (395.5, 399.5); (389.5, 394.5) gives -3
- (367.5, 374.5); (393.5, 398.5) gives -3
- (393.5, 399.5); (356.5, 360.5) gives -3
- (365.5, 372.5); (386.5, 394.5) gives -13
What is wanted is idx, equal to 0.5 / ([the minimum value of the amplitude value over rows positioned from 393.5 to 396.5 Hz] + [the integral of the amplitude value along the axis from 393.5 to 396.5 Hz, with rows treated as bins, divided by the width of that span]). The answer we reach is 0.010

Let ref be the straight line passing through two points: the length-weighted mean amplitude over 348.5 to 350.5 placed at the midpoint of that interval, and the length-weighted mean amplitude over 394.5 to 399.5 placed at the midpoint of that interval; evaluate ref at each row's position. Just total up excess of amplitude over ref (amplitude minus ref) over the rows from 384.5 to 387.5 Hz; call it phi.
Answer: -24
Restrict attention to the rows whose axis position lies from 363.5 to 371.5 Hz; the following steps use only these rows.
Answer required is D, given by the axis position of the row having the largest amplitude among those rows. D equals 364.0 Hz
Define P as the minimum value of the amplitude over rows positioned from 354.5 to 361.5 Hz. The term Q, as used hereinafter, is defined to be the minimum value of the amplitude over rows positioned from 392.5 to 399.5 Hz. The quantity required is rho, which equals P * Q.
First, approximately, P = 23.41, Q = 25.57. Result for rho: 599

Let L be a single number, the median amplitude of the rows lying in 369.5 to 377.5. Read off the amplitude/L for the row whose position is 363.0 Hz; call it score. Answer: 1.58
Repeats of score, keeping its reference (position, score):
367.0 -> 1.56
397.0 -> 1.04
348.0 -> 1.33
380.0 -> 0.75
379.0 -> 0.75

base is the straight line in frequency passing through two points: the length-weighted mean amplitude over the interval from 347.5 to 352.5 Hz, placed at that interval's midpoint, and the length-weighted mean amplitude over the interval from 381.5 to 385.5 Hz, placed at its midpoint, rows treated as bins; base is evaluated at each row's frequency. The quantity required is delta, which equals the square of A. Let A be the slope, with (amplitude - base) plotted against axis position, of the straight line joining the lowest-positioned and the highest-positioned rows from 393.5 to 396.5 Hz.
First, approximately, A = 1.2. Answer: 2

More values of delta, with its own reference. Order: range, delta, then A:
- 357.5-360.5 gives 26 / 5.1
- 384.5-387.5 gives 0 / 0.7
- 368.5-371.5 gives 7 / -2.7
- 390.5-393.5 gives 4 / 2.0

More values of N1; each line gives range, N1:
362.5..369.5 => 42.1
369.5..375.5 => 29.1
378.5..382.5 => 21.1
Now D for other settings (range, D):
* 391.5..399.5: 398.0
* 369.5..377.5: 370.0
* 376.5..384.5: 384.0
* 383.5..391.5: 390.0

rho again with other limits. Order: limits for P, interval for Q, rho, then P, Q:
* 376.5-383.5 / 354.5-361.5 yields 476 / 20.34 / 23.41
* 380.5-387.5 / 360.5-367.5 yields 761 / 21.08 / 36.11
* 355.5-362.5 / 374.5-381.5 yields 476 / 23.41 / 20.34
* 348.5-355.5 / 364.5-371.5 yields 974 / 31.85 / 30.58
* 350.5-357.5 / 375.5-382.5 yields 499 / 24.53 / 20.34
